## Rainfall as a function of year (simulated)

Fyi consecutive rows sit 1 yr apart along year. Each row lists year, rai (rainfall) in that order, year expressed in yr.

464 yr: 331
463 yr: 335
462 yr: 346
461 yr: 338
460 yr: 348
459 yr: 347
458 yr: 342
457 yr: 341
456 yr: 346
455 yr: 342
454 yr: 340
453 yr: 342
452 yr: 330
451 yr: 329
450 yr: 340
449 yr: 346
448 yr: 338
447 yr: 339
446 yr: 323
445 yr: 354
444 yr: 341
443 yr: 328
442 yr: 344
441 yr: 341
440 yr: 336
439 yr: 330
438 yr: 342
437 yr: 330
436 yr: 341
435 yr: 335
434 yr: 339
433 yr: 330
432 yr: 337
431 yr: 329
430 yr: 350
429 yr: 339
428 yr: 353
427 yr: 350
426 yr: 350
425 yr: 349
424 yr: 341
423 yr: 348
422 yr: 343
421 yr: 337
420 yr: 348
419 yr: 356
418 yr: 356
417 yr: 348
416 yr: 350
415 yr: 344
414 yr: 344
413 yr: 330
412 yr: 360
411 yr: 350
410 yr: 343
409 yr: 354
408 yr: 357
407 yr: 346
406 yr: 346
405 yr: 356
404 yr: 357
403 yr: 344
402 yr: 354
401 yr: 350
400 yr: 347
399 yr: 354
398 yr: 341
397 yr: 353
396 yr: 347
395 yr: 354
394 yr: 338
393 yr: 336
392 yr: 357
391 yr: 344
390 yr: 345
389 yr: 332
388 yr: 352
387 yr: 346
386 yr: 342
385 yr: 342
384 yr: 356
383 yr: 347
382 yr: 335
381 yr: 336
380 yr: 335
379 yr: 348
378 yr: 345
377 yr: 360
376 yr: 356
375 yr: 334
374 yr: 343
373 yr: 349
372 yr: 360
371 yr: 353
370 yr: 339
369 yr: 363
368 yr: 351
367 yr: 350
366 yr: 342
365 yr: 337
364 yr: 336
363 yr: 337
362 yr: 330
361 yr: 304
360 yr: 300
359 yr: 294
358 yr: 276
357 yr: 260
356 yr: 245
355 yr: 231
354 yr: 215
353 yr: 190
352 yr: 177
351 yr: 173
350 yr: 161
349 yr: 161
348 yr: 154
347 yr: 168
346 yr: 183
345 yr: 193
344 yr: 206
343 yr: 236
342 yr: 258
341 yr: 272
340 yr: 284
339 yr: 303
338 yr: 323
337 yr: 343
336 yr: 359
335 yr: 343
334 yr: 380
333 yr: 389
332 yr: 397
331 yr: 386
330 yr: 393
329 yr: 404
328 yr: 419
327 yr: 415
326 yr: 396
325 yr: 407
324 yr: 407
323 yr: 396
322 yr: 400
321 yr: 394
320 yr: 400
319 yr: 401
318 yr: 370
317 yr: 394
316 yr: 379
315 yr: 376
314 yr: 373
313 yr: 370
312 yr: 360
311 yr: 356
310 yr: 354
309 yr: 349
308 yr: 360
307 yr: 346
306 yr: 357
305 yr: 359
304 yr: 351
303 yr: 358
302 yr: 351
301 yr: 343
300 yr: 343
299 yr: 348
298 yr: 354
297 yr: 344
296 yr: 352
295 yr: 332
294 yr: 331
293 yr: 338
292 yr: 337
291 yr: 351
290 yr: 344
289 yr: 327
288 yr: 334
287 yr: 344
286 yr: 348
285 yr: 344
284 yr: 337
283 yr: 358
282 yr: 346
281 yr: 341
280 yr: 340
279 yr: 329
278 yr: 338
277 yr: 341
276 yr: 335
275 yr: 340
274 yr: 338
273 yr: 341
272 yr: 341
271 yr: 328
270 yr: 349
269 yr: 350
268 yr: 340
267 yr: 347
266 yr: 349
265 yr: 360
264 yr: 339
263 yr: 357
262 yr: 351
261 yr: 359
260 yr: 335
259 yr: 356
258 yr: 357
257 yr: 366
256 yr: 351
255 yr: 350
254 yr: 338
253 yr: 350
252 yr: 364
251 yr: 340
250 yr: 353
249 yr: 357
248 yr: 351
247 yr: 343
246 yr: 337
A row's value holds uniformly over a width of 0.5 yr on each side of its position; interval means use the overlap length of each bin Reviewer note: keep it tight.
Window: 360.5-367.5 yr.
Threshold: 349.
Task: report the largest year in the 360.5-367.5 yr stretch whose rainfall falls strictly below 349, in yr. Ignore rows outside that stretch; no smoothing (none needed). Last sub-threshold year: 366 yr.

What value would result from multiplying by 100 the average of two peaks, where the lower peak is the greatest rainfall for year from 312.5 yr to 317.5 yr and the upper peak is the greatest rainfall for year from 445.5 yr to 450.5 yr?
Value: 37000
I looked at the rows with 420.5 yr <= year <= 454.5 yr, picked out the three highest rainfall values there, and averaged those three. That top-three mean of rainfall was 352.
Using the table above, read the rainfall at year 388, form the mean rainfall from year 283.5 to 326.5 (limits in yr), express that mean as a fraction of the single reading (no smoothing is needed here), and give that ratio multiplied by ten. 10.3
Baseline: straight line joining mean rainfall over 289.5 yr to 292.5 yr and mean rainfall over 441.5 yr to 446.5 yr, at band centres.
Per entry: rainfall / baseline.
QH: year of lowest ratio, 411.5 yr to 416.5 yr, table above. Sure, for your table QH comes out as 413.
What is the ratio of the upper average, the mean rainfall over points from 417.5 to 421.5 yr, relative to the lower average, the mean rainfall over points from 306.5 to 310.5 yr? 0.99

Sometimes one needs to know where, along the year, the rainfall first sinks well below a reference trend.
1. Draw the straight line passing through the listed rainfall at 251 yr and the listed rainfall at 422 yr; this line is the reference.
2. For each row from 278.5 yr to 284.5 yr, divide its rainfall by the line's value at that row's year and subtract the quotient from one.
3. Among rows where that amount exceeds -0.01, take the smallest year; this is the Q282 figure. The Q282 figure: 279 yr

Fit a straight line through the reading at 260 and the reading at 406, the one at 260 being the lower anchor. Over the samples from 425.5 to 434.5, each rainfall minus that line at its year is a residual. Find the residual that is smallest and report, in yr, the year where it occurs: 431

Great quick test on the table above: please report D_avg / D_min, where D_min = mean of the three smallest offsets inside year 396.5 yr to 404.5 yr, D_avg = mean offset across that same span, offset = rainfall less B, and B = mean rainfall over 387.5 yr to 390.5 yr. 7.0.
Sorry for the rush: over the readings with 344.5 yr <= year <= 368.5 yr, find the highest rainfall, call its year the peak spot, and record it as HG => 368 yr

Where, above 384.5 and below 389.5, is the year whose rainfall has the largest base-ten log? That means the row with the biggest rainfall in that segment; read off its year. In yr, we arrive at 388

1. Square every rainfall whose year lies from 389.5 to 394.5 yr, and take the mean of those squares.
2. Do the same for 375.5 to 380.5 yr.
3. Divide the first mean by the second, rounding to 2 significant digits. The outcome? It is 0.97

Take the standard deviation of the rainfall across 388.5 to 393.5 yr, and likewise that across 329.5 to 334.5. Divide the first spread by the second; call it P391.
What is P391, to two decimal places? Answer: 1.48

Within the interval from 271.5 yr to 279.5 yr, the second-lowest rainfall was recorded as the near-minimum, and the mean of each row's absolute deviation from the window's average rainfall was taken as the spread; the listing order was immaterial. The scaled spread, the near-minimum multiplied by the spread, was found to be 984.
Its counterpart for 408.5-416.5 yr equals 2272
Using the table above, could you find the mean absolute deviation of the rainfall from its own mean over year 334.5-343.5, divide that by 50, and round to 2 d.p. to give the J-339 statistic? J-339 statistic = 0.71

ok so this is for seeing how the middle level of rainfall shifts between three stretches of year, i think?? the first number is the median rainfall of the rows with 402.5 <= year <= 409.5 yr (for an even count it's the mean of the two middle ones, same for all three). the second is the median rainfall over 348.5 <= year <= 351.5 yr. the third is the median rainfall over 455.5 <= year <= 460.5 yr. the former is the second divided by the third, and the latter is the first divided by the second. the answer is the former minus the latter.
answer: -1.7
